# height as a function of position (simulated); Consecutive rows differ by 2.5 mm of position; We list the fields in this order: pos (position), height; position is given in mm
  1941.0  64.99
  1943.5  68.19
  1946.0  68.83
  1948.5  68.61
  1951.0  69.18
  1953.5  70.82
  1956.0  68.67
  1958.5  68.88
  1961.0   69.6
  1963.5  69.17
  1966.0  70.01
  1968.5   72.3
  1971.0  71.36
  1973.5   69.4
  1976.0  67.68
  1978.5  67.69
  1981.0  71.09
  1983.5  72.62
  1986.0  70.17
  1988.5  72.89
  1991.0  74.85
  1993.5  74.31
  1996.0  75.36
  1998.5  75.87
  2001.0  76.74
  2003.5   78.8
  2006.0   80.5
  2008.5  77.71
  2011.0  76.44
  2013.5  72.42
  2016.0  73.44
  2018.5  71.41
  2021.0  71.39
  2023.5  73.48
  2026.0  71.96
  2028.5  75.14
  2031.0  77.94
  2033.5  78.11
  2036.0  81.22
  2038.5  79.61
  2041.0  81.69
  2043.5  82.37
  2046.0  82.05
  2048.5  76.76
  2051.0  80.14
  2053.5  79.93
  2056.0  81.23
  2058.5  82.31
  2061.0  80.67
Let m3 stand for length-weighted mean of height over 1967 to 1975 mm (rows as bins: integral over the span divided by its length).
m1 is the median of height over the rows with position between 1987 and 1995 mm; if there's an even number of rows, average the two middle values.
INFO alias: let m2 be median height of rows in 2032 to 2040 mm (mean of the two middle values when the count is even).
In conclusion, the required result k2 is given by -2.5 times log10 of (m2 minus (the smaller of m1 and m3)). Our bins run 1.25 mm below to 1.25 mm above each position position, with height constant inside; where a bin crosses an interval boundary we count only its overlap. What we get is -2.35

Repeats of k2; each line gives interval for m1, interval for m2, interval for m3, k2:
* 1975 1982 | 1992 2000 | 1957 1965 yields -2.21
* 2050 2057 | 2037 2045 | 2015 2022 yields -2.46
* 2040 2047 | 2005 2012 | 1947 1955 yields -2.29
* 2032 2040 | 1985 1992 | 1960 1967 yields -1.30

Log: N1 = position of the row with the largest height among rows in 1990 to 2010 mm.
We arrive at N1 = 2006.0 mm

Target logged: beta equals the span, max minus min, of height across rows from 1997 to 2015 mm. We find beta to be 8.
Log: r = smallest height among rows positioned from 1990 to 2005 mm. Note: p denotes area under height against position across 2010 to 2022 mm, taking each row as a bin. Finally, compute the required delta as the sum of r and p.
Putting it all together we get 950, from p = 876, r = 74.31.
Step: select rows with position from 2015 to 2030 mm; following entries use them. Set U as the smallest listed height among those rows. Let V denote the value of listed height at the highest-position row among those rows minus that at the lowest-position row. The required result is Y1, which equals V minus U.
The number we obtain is -69.7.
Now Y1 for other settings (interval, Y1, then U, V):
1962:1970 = -66.0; 69.17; 3.1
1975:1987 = -65.2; 67.68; 2.5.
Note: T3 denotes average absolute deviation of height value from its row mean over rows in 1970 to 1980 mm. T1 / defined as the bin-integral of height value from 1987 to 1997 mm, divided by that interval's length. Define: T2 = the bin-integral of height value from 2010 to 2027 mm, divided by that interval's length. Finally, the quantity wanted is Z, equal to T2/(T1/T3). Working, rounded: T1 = 74.2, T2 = 73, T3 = 1.35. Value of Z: 1.3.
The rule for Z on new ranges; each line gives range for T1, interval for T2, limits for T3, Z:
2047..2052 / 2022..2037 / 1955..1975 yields 0.9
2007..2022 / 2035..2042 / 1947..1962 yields 0.7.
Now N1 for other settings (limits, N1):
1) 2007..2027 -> 2008.5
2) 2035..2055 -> 2043.5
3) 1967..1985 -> 1983.5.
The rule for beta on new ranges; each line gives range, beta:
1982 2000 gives 6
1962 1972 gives 3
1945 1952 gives 1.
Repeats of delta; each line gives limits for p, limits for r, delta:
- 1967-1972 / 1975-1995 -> 426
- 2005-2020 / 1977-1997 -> 1195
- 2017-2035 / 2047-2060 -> 1414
